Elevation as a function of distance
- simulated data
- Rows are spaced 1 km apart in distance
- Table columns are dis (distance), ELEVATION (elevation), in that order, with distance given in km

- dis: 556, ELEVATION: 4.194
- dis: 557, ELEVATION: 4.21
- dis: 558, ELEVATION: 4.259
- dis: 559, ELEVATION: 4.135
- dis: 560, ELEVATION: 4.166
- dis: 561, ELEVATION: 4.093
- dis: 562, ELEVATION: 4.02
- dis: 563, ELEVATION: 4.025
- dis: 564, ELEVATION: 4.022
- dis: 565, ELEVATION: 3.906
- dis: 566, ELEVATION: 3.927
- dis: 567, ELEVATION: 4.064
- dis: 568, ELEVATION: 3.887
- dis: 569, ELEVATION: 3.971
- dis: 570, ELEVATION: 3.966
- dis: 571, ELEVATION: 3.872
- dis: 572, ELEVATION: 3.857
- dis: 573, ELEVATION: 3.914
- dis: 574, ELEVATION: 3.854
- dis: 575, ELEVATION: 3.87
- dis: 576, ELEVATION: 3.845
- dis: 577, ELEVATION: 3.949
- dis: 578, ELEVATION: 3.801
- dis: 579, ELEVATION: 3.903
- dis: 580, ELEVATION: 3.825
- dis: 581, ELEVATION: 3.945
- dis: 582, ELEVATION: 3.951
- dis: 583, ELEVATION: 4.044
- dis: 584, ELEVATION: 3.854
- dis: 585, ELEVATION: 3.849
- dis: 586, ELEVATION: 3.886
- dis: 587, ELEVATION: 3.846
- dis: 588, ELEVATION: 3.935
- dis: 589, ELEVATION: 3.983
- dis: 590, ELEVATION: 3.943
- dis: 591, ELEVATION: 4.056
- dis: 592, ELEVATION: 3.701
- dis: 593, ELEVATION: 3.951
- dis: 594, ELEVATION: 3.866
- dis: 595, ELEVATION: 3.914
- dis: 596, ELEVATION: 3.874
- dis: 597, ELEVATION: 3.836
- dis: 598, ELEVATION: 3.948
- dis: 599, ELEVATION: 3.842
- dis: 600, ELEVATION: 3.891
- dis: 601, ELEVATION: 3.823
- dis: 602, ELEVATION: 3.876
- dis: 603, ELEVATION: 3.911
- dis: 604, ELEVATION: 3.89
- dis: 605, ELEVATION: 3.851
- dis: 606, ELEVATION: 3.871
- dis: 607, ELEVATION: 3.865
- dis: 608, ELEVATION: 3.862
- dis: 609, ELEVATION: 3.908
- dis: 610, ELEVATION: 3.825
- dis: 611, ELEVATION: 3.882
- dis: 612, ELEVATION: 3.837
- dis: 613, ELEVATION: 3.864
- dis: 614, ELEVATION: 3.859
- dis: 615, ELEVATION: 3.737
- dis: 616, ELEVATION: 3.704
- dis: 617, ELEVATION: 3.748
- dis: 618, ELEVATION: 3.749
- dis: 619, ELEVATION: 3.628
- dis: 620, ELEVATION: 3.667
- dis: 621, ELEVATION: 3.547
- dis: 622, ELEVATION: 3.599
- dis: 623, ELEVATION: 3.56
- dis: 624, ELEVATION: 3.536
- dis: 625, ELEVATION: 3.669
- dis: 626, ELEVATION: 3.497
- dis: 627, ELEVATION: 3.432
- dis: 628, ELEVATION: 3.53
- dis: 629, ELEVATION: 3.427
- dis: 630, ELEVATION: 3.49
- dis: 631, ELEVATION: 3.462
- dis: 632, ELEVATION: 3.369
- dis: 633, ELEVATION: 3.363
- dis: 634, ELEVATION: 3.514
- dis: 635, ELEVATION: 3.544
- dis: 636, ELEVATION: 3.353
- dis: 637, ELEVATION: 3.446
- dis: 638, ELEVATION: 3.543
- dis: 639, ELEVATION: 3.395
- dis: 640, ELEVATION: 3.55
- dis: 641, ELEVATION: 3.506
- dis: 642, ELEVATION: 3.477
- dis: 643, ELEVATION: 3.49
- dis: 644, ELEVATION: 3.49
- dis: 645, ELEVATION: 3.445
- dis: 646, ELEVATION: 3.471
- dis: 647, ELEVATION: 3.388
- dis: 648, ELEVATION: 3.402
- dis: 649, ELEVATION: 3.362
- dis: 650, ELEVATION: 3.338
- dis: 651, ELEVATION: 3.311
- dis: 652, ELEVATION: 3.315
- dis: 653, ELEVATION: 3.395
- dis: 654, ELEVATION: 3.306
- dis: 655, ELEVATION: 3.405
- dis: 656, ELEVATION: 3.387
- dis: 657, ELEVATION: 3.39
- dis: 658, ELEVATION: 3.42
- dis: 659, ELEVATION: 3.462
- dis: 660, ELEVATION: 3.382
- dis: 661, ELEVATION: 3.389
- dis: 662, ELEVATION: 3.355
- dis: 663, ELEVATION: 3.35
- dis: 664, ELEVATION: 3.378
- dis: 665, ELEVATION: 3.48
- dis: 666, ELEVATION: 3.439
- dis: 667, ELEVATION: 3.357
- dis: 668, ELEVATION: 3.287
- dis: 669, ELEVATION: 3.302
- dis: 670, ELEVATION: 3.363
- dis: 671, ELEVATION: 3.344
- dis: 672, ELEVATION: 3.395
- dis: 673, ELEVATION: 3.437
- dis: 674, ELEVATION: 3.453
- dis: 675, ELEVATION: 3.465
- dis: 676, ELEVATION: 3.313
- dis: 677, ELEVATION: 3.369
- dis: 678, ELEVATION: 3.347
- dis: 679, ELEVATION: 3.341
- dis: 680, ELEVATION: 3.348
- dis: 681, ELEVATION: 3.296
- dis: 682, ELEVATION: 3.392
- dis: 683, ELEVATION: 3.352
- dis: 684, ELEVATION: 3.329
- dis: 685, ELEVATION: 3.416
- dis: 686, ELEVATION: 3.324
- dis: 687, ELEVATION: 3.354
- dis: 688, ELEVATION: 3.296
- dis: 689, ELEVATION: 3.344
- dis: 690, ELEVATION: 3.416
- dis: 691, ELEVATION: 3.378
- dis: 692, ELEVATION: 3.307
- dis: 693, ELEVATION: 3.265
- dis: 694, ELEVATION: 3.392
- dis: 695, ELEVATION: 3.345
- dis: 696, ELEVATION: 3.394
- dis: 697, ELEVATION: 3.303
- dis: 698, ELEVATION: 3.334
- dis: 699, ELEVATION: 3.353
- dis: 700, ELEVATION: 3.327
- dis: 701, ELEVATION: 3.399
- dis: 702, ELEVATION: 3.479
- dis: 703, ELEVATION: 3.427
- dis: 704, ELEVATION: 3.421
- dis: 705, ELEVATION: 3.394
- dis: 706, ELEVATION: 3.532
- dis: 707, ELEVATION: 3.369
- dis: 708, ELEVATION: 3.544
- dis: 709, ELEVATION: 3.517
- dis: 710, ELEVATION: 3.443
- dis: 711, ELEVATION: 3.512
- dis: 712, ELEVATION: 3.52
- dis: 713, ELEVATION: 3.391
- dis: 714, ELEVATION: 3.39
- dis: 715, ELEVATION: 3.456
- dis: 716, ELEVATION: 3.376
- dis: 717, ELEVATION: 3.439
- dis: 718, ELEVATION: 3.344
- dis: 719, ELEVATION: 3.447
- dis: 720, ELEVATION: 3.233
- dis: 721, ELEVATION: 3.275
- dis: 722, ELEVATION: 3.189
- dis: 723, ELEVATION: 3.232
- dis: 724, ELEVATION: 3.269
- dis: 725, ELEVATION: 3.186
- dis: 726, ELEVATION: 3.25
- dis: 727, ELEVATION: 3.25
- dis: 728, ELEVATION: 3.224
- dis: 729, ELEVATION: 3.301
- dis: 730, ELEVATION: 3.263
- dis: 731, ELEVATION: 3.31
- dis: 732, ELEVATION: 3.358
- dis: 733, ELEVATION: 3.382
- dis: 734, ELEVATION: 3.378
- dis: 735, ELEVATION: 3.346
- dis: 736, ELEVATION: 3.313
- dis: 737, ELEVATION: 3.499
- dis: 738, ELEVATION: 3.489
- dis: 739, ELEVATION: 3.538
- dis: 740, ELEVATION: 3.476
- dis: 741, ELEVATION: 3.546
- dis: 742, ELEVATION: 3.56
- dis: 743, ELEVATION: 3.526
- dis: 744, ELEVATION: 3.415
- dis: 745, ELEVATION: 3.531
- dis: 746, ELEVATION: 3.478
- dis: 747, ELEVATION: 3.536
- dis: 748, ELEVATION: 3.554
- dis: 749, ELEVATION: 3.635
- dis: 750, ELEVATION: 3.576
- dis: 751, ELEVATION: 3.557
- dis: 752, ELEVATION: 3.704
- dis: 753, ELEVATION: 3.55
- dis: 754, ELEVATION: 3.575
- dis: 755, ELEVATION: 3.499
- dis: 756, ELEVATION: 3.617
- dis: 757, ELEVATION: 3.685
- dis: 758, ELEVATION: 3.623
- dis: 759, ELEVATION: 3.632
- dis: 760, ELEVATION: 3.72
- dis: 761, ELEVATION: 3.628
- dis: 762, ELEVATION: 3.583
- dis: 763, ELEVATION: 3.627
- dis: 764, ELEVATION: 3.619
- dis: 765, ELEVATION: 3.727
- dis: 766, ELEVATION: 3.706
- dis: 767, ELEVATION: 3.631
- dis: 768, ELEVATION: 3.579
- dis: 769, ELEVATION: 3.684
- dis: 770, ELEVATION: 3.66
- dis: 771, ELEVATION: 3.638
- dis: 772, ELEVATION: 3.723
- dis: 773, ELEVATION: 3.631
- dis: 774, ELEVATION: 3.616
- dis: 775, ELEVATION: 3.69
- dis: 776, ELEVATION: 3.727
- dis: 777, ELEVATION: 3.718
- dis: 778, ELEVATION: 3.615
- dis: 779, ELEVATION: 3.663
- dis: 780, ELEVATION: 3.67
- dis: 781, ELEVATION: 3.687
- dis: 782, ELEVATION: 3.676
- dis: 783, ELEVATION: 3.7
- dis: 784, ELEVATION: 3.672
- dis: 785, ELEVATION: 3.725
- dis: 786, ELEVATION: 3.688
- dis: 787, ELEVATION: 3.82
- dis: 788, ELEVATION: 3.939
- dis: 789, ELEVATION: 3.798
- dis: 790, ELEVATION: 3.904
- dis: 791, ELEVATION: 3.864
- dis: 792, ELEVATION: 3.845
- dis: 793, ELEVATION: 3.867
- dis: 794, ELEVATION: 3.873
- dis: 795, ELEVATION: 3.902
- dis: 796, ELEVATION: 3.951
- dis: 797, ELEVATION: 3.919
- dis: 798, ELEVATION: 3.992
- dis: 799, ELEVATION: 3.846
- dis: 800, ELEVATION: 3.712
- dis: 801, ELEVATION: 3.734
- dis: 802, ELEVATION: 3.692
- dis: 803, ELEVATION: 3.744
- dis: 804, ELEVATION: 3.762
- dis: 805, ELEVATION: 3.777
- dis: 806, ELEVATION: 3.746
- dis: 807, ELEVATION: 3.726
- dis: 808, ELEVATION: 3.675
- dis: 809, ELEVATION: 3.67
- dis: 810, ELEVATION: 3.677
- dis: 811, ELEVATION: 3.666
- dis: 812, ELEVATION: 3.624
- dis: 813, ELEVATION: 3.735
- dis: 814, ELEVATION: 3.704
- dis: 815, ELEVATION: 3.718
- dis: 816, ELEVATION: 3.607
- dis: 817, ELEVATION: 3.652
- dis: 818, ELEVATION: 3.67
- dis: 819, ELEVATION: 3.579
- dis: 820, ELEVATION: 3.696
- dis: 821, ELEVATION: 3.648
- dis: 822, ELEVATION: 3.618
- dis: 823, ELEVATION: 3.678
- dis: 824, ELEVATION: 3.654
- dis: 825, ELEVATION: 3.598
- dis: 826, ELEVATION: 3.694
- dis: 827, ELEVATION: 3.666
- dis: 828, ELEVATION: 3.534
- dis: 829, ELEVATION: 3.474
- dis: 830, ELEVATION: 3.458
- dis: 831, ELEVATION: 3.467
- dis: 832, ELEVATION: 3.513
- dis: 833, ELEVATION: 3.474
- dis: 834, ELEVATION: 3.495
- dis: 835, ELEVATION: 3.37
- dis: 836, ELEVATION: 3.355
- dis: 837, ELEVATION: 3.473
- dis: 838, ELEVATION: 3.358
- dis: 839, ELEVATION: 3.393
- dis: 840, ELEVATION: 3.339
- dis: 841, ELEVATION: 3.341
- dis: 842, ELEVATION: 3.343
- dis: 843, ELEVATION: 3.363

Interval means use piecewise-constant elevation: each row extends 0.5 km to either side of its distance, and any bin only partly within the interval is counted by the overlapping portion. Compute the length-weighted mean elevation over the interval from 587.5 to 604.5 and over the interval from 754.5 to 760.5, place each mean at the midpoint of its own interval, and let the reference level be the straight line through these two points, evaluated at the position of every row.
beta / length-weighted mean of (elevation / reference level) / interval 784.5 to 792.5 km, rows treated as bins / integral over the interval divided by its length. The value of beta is 1.07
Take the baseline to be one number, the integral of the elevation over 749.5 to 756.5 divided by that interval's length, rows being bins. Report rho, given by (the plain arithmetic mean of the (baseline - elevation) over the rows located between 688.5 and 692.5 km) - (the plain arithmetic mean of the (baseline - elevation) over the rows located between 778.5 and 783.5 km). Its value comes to 0.32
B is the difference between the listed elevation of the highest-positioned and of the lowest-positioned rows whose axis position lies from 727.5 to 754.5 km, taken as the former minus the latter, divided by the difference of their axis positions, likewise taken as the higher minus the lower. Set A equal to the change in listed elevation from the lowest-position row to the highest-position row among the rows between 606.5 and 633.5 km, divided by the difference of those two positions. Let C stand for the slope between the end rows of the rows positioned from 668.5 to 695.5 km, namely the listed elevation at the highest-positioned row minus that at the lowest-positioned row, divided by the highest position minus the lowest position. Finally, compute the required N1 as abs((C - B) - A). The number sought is 0.007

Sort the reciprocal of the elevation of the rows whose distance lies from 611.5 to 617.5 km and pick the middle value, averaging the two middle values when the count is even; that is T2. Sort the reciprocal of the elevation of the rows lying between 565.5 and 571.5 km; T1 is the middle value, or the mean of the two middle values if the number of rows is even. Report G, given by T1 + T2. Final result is 0.517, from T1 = 0.253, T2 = 0.264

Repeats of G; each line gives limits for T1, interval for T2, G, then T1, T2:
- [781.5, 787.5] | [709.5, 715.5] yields 0.561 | 0.271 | 0.290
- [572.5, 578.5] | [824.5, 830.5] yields 0.539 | 0.259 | 0.280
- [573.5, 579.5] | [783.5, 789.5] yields 0.525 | 0.259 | 0.266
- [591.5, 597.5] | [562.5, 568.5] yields 0.510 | 0.258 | 0.252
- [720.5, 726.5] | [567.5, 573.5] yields 0.565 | 0.309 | 0.256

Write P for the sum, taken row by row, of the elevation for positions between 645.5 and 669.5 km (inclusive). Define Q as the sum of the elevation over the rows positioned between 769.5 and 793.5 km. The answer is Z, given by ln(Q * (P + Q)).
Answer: 9.63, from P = 81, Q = 90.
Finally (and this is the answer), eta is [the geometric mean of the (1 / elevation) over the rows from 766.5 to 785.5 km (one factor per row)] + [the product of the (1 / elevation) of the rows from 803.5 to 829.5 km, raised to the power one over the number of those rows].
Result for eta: 0.546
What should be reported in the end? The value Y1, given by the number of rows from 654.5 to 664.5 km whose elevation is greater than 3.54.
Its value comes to 0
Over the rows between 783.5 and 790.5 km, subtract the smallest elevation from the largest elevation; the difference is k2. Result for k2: 0.267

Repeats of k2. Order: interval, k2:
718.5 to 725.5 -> 0.261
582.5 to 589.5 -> 0.198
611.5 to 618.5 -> 0.160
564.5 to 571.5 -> 0.192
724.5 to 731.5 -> 0.124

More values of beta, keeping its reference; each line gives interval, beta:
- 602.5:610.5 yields 1.00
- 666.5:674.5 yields 0.89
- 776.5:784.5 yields 1.02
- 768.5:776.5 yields 1.02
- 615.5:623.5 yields 0.95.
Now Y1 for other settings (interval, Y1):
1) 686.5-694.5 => 0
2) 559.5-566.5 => 7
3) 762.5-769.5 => 7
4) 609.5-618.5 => 9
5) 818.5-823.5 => 5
